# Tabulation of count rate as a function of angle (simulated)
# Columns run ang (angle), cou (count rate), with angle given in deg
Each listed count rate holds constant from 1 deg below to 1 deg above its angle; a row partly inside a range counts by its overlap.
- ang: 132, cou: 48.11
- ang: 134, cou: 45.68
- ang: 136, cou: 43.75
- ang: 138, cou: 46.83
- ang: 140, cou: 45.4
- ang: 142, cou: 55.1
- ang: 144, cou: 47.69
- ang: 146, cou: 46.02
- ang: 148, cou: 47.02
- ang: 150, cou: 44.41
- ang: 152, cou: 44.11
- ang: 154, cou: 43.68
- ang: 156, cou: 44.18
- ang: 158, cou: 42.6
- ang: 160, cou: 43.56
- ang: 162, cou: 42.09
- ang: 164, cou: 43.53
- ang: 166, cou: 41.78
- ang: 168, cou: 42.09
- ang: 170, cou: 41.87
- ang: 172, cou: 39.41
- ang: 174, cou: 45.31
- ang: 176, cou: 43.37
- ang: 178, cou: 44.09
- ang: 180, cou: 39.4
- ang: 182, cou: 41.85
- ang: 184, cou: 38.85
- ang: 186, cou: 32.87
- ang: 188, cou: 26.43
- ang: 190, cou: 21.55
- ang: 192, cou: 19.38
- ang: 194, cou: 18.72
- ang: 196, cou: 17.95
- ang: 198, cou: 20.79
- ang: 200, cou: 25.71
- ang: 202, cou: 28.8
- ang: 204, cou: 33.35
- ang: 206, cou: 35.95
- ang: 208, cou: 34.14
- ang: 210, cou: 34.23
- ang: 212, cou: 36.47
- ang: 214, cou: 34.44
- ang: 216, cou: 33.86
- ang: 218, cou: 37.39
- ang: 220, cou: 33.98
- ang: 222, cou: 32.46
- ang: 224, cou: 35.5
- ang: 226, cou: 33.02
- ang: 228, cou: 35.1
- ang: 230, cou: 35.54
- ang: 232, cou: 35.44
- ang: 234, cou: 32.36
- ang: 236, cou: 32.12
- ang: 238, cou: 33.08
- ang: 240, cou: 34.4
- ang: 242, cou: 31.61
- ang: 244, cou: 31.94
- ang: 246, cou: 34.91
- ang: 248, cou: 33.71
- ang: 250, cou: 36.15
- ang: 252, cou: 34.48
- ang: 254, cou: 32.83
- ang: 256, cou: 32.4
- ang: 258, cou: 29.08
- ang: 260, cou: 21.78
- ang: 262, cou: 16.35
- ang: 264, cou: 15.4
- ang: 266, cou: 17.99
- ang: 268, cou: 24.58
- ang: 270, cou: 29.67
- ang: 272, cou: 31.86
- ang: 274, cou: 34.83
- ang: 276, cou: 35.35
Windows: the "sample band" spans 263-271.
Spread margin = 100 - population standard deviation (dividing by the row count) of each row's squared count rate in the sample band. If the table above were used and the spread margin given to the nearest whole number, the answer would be -153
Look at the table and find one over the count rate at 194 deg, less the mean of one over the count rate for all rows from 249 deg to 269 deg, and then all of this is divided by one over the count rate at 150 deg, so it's 0.5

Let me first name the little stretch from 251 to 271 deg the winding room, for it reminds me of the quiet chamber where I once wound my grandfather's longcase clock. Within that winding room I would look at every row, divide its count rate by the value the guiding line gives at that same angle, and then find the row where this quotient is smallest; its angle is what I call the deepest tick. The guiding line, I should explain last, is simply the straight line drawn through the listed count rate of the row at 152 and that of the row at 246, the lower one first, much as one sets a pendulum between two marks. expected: 264 deg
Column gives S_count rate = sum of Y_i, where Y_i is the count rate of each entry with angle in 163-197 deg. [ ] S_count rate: 598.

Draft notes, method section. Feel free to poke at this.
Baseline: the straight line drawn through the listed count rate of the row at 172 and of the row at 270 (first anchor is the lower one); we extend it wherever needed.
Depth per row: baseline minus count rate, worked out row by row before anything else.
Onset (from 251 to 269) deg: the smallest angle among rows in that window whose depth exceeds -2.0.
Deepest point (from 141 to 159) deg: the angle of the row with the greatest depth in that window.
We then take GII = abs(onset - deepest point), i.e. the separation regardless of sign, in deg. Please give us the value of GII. 96 deg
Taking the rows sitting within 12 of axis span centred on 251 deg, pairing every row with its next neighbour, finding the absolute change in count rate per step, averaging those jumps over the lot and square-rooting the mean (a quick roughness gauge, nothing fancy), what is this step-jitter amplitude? 1.22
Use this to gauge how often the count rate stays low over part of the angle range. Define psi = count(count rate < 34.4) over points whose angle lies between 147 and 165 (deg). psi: 0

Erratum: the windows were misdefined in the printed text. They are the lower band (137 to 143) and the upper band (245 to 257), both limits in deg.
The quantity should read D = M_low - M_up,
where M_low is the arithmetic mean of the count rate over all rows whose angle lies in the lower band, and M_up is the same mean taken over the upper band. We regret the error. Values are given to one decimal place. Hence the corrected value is 15.0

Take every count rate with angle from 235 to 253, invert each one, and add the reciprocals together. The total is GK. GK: 0.268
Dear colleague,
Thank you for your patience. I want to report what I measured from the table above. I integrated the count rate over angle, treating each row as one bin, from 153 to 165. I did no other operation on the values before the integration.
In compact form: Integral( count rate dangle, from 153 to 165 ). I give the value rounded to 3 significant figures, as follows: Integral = 519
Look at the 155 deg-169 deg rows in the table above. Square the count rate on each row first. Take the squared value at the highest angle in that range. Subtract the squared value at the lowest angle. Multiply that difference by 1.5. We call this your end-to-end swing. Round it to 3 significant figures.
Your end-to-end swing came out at -270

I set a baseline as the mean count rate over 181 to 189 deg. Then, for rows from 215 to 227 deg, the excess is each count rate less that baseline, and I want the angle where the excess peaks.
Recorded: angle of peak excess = 218 deg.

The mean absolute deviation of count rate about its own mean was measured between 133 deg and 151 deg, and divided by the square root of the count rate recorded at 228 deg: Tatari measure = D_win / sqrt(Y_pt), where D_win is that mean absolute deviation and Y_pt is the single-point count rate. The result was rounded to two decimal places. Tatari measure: 0.34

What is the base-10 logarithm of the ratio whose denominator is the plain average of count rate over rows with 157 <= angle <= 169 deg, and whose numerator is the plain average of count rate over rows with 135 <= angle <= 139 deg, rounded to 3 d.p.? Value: 0.027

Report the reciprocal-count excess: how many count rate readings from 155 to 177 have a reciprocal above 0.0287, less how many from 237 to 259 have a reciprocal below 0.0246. 0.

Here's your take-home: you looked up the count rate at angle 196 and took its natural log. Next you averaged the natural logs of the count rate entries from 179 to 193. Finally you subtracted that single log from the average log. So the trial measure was 0.52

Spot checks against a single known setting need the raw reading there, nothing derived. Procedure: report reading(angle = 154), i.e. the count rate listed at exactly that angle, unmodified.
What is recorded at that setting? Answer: 43.68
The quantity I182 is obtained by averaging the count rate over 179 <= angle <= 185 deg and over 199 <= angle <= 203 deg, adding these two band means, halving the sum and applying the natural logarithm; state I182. 3.52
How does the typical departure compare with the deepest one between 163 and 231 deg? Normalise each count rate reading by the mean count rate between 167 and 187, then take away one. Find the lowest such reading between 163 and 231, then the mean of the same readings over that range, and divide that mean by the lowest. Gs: 0.30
